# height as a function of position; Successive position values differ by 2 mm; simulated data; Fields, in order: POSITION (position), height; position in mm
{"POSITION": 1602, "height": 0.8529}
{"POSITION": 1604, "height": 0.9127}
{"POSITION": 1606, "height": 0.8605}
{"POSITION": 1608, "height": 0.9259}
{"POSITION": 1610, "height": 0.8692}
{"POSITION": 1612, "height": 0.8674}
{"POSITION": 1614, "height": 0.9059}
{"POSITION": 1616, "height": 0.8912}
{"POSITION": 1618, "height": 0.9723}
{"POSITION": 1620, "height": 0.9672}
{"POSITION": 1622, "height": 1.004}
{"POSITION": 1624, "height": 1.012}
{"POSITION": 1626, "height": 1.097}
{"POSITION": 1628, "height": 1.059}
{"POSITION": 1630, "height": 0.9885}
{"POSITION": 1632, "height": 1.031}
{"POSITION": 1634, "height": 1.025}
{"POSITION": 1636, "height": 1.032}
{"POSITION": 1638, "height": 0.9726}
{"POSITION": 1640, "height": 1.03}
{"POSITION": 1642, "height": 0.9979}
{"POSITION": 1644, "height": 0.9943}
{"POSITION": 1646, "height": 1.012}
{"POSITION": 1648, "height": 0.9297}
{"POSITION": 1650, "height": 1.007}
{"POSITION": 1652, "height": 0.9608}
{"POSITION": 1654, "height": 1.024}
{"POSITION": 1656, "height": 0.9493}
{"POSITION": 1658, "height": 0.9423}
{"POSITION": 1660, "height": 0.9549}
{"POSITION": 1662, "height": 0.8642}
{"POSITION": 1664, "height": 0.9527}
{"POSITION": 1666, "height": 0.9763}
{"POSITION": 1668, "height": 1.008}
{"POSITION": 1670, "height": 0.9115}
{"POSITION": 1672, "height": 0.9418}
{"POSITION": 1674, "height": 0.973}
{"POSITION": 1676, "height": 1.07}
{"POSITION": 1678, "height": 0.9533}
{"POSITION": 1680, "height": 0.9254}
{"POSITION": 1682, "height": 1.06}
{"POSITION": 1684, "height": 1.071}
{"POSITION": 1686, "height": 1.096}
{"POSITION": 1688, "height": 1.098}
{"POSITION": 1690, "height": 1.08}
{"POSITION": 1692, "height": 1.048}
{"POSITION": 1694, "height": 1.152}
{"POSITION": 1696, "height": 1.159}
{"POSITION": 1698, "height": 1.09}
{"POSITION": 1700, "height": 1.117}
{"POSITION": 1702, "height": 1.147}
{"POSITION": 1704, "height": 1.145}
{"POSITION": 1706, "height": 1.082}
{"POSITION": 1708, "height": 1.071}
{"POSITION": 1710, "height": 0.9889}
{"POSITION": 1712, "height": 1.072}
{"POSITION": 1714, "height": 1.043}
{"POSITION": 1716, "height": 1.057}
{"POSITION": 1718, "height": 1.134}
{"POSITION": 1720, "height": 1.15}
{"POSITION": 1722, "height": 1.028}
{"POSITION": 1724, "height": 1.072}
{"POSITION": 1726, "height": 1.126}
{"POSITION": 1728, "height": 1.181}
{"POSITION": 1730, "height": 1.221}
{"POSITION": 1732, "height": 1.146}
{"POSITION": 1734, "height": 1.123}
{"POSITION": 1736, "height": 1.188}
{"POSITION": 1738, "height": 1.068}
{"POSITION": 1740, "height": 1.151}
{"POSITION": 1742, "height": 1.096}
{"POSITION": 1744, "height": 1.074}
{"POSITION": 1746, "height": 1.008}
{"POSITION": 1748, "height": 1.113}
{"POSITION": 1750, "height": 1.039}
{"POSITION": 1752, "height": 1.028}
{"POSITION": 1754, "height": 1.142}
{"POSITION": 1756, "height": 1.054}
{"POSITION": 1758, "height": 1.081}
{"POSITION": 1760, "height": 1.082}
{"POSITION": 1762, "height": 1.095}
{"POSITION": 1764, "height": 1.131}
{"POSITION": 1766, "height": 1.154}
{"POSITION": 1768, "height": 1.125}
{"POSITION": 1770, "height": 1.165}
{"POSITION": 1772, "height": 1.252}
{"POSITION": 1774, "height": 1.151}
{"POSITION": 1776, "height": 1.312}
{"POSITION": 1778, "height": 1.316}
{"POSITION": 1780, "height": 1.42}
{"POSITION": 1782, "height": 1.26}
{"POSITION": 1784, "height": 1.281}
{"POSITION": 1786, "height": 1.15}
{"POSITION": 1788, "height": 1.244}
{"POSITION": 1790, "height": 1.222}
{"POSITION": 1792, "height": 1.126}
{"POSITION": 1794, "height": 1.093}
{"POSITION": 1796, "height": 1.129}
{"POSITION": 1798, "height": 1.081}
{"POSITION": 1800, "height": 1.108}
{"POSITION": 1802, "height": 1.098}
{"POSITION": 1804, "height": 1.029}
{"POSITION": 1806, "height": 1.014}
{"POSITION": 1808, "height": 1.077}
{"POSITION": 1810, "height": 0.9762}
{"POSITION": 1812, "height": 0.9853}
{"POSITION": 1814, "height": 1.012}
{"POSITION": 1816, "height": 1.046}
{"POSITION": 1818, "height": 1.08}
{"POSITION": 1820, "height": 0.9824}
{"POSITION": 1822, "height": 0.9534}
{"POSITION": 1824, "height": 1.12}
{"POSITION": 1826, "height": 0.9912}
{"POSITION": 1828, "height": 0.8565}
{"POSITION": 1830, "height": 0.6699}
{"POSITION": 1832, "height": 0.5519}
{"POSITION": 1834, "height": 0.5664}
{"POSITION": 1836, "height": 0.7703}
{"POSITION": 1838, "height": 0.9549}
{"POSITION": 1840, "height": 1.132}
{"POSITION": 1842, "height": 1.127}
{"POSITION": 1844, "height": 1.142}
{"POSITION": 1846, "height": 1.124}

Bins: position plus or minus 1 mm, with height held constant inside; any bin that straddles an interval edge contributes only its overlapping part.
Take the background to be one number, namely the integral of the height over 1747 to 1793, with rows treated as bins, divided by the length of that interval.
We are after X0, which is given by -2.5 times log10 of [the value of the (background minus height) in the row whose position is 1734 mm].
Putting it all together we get 3.3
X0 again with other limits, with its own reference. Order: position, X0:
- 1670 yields 1.5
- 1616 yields 1.4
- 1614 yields 1.4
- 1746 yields 2.0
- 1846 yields 3.3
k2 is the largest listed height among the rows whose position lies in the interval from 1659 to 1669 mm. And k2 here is 1.008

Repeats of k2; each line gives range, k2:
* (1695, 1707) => 1.159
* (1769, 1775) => 1.252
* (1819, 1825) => 1.12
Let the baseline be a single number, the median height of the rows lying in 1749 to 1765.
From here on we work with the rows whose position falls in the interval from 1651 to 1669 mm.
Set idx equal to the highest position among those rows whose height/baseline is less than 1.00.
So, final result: 1668 mm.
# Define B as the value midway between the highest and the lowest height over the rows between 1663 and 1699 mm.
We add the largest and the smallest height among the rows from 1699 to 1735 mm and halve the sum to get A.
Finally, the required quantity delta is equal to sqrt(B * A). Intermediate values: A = 1.10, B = 1.04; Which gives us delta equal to 1.07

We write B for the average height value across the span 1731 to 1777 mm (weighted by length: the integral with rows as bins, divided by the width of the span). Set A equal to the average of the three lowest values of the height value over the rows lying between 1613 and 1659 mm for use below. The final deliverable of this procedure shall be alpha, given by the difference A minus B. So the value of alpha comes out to -0.21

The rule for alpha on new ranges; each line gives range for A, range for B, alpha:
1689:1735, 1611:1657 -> 0.03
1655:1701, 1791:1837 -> -0.07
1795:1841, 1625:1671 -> -0.39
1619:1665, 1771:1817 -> -0.23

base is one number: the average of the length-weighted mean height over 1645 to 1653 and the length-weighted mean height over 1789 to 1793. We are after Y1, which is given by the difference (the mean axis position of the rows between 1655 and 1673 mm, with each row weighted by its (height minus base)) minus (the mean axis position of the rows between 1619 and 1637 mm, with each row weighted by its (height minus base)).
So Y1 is 36.9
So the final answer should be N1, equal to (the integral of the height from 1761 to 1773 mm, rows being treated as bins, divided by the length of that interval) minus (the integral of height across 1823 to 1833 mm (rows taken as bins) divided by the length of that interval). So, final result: 0.32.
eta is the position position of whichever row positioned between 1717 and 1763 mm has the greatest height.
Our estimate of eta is 1730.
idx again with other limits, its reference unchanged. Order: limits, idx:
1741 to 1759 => 1758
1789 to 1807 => 1806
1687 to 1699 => 1692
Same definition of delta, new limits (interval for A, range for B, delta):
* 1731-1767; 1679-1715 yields 1.07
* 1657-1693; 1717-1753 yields 1.05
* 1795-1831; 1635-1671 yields 0.92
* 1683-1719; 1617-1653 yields 1.04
